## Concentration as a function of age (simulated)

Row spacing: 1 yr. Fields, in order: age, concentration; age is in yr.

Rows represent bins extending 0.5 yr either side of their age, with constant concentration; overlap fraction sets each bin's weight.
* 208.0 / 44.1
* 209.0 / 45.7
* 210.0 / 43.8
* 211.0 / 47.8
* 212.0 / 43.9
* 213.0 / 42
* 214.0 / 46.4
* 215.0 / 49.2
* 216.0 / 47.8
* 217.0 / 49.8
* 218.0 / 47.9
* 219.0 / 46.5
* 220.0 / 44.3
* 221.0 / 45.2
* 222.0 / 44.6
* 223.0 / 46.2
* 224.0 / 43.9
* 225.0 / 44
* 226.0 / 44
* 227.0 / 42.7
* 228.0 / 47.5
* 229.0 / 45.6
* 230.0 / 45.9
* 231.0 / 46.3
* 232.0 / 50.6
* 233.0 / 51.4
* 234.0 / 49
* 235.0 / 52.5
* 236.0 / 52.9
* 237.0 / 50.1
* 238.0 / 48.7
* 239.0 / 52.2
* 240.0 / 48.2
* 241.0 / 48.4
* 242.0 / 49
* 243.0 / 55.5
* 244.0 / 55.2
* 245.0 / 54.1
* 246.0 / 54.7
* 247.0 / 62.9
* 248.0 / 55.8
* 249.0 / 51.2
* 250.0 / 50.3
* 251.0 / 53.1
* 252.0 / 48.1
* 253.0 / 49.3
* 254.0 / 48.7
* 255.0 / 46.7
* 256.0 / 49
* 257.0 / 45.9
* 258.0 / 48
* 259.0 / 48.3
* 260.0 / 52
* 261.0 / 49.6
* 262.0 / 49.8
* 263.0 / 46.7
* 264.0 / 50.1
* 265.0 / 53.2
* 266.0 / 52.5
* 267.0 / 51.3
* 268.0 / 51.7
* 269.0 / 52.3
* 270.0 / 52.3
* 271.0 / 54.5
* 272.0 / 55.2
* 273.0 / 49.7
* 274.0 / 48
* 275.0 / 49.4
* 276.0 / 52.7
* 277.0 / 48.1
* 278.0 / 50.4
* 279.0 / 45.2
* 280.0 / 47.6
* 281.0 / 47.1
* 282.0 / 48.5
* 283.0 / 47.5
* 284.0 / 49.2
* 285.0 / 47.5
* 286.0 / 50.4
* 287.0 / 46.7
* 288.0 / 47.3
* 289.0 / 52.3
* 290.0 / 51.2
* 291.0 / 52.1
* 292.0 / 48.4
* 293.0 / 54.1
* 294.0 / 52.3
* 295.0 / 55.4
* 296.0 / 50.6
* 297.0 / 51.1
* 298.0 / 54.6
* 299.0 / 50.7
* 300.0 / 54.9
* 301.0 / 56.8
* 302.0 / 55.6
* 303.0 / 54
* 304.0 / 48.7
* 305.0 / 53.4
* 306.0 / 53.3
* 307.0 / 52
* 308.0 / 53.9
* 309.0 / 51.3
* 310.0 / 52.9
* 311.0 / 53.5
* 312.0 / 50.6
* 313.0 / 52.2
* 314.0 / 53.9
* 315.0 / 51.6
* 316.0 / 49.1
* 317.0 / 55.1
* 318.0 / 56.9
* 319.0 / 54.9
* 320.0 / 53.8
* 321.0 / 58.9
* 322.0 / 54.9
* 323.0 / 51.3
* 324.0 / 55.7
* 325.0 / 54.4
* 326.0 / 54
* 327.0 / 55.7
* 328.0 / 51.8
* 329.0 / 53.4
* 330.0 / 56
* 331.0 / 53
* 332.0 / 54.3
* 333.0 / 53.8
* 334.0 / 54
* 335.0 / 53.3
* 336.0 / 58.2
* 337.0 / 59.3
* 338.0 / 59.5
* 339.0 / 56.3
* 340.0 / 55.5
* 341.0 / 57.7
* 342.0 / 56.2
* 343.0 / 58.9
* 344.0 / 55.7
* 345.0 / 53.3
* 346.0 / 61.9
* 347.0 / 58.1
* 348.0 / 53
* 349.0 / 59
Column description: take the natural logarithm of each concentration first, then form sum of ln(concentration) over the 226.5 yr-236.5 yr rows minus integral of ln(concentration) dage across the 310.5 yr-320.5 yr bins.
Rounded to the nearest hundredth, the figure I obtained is -0.94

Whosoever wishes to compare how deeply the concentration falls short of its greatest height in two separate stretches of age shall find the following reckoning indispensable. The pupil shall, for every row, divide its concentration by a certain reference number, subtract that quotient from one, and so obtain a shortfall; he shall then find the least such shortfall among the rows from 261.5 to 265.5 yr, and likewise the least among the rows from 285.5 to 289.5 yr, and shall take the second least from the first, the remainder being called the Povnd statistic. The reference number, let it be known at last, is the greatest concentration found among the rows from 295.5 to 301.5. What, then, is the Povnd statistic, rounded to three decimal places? -0.016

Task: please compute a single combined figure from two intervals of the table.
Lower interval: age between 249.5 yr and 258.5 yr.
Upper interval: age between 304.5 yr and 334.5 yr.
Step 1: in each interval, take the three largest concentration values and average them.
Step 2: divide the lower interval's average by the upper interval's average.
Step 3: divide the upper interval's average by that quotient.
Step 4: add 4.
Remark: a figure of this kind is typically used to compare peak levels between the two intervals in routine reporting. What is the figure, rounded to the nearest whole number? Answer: 68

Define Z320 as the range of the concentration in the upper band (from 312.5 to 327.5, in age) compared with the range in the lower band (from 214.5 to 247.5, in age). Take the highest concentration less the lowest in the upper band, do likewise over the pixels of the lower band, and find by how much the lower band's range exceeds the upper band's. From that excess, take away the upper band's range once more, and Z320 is 1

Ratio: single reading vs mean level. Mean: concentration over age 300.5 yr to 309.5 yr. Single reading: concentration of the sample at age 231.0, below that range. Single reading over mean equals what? 0.87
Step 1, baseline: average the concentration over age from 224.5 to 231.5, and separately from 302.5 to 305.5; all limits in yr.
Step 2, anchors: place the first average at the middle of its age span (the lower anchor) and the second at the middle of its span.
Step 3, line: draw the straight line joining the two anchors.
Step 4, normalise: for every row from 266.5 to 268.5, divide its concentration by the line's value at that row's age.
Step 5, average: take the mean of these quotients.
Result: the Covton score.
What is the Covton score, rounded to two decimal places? 1.06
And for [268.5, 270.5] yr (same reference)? 1.07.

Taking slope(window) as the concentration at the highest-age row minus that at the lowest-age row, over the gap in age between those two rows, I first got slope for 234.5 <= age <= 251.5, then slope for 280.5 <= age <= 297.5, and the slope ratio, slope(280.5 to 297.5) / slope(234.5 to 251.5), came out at 6.7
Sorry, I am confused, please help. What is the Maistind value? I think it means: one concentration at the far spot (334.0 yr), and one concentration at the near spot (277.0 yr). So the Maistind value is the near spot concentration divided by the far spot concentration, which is 0.891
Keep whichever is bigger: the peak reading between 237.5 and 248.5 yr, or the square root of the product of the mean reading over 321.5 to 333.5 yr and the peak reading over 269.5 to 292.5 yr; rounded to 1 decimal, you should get 62.9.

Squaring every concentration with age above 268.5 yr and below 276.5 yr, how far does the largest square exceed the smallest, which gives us 743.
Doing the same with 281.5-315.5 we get 1045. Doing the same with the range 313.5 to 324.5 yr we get 1058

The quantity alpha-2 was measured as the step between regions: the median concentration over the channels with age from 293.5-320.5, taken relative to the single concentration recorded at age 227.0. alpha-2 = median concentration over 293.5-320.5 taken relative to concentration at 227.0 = 11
